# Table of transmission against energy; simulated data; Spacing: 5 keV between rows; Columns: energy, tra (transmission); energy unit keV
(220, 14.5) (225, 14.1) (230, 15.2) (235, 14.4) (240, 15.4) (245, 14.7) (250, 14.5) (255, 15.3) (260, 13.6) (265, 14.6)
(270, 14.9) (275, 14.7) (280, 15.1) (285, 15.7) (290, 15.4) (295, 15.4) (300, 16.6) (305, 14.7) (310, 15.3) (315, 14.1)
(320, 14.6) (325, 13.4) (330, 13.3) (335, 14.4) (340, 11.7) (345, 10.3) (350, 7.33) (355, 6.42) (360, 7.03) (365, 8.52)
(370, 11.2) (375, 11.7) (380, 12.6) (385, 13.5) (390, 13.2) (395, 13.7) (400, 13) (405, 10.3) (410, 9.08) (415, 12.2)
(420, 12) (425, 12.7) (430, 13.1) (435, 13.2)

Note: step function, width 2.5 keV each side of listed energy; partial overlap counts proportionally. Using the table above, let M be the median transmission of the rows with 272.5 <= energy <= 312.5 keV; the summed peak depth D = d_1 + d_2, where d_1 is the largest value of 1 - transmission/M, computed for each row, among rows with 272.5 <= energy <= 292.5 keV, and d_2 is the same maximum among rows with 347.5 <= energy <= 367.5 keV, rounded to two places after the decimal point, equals 0.62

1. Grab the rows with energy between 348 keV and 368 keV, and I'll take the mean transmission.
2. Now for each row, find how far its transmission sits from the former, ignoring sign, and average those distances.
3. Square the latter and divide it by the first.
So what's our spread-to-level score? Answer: 0.049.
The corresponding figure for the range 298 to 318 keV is 0.040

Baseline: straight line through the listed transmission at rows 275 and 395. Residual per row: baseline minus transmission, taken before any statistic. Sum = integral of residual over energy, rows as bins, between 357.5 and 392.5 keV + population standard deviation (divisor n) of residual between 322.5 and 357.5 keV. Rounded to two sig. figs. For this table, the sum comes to 99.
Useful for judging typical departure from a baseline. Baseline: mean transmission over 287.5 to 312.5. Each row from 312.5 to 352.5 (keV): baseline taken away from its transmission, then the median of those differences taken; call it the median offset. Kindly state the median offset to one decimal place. -2.1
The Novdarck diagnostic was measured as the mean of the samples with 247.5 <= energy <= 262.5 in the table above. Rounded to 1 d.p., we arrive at 14.5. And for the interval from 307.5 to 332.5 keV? 14.1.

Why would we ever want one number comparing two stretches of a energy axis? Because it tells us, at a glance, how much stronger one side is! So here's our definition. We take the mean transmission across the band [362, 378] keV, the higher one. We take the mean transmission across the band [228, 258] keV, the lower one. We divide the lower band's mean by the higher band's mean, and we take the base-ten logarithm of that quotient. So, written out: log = 0.15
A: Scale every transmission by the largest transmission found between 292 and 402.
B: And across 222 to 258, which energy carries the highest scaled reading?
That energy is 240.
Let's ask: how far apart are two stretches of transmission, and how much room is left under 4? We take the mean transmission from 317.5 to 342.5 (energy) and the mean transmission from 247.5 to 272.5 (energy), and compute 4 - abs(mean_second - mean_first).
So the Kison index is 2.9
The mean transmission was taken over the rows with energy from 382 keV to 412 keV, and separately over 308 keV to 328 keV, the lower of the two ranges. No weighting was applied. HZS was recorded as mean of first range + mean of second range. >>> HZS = 26.5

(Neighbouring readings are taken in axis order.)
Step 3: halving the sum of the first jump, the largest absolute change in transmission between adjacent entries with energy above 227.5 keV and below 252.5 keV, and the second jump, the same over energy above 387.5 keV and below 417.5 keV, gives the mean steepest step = 2.1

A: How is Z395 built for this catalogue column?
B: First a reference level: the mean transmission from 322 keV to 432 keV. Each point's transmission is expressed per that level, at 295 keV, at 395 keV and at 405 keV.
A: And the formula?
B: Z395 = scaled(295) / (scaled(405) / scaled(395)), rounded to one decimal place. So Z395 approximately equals 1.8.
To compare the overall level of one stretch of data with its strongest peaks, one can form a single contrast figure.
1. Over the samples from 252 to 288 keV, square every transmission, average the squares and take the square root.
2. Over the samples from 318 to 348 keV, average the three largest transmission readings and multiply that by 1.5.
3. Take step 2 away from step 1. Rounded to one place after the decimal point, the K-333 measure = -6.3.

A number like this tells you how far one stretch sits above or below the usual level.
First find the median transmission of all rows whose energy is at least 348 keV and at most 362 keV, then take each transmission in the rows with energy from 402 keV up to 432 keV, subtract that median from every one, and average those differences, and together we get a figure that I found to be 4.5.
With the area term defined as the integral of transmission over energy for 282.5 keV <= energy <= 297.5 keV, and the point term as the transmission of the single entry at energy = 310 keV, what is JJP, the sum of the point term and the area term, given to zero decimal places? 248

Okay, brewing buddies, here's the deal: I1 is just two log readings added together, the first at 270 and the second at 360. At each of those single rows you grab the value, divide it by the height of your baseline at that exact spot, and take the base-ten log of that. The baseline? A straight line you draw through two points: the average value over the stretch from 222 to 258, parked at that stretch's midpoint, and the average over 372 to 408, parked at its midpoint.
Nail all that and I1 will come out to -0.25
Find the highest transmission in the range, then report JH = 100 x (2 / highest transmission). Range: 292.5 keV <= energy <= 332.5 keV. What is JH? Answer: 12.0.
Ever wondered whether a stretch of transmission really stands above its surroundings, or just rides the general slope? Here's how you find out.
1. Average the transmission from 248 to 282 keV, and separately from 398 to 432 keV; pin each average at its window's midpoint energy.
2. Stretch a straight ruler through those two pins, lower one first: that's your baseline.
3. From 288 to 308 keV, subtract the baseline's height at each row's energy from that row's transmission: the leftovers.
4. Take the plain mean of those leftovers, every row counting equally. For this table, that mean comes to 1.5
